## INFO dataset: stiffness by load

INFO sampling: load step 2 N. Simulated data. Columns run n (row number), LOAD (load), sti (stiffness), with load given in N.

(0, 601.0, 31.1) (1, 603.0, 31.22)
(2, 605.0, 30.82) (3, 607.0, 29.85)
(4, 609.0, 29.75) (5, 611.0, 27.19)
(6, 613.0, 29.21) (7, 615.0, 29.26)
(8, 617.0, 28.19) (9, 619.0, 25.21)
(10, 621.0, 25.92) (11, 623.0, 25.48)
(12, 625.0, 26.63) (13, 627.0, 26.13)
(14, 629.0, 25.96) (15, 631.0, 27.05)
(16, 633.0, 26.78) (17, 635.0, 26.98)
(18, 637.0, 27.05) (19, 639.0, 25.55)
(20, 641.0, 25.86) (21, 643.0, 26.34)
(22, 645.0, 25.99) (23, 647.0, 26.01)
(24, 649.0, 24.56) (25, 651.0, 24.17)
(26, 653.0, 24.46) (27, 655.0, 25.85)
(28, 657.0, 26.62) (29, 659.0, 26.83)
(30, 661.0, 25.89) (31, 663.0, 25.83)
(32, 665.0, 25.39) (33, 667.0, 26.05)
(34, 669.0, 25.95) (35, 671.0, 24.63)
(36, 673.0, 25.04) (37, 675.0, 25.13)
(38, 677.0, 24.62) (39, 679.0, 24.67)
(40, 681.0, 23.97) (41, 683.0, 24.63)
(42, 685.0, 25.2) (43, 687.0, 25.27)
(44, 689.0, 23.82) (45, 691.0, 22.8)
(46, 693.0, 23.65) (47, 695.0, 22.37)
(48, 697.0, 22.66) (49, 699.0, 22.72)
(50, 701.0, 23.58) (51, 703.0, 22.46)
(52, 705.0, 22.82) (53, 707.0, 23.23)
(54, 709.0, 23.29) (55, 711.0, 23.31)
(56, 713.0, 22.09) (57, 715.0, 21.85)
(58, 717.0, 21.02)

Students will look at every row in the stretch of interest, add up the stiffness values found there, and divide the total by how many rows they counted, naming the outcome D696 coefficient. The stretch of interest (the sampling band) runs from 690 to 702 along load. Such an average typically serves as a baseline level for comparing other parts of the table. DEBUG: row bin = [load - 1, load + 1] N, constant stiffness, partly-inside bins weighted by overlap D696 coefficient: 23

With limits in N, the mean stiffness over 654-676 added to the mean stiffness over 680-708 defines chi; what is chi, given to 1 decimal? 49.3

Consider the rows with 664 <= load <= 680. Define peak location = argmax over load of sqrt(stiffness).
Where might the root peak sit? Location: 667.0 N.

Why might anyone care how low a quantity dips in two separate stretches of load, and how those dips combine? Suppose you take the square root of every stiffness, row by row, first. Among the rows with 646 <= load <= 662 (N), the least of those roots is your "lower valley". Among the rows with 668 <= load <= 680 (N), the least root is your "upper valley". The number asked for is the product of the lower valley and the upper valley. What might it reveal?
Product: 24.4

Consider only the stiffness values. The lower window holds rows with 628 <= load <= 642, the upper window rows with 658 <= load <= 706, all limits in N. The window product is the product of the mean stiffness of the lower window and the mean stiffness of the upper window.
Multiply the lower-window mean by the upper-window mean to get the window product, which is 646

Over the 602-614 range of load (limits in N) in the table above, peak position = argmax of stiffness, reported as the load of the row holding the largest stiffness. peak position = 603.0 N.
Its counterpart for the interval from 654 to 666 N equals 659.0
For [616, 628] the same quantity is 617.0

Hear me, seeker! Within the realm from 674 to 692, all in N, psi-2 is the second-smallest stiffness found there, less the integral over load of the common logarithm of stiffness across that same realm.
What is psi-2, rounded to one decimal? -1.2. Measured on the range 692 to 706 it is 3.4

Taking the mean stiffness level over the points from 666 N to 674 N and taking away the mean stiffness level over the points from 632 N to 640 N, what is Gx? -1.2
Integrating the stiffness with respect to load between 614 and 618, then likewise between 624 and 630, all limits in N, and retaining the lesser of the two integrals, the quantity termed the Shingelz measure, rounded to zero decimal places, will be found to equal 115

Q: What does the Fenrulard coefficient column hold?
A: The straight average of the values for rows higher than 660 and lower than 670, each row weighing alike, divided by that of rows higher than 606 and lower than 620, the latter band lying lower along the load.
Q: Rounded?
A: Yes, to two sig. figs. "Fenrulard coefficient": 0.91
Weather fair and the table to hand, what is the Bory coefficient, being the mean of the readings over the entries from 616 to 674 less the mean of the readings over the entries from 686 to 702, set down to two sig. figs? 2.6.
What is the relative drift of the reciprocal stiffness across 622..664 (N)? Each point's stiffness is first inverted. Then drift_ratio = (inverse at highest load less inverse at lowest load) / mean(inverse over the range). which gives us -0.01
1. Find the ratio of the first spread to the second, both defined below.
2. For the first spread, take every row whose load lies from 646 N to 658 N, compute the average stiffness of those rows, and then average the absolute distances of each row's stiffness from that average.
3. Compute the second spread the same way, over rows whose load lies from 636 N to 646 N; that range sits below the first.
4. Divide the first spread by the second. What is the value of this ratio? 2.1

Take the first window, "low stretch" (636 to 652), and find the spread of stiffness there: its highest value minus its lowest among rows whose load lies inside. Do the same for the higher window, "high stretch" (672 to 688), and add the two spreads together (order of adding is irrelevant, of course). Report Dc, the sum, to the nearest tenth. 4.2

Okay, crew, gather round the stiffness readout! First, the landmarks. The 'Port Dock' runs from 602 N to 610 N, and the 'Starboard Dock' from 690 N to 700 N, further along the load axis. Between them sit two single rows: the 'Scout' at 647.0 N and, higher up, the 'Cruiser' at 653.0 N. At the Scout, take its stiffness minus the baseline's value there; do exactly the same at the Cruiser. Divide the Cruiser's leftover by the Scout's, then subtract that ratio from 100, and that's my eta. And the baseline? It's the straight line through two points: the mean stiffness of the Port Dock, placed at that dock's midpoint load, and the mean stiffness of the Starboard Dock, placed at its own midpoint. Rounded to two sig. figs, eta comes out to 98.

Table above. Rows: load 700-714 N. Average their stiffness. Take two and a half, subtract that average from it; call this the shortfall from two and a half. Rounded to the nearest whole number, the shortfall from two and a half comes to -20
